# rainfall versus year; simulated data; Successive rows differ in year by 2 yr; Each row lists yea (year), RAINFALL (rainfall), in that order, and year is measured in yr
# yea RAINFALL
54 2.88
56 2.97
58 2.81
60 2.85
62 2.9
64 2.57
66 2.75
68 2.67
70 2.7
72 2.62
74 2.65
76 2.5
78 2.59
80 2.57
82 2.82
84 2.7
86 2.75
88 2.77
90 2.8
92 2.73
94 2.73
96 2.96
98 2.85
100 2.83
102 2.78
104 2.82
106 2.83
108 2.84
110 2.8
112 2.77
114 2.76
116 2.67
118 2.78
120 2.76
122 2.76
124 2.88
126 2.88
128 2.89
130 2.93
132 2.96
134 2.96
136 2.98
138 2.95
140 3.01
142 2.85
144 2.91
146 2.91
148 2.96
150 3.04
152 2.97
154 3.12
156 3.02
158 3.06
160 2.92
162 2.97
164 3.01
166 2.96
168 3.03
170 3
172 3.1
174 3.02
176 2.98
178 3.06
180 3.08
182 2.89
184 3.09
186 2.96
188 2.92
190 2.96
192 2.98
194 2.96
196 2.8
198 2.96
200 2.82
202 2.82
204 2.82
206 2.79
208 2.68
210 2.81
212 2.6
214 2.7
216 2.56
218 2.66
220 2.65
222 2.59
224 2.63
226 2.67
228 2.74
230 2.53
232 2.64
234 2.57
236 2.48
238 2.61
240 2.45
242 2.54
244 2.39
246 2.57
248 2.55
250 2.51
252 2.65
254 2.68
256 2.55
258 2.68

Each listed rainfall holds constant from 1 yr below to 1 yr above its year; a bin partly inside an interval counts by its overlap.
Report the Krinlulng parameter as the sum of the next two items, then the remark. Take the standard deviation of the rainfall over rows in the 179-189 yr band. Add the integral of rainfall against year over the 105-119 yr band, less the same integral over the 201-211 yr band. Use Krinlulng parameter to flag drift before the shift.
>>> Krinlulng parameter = 11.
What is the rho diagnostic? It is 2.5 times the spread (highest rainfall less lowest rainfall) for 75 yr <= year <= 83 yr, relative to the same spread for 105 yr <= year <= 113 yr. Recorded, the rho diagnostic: 11.4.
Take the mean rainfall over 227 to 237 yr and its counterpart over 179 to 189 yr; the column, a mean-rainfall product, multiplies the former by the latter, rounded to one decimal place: 7.7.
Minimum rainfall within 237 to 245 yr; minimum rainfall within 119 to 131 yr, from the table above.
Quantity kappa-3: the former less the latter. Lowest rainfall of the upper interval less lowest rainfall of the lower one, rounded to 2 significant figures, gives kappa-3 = -0.37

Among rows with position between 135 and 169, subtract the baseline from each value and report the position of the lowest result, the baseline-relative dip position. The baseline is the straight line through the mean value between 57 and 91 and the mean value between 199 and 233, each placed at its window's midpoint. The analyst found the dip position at 142 yr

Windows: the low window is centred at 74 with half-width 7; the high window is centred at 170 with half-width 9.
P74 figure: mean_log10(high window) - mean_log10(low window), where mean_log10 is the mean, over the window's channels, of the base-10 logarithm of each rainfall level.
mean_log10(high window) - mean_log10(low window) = 0.06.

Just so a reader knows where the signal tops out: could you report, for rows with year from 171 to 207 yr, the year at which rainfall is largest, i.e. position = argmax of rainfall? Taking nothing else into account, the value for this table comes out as 172 yr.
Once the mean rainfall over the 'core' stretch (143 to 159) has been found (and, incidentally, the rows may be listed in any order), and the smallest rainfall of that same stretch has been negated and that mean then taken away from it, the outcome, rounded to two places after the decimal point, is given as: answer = -5.91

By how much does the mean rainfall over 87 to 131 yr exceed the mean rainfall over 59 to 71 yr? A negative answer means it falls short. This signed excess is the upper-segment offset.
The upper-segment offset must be 0.1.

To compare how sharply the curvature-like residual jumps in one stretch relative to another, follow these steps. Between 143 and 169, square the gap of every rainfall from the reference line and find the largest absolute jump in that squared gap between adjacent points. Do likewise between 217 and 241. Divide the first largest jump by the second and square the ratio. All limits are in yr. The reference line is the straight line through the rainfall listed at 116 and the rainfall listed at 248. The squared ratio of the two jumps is 19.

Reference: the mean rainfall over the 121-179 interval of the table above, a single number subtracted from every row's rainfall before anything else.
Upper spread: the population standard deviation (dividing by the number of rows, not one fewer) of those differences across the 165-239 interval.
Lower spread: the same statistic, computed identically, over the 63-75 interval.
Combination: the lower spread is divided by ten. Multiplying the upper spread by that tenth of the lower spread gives 0.0010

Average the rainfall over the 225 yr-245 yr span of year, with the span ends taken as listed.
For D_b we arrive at 2.56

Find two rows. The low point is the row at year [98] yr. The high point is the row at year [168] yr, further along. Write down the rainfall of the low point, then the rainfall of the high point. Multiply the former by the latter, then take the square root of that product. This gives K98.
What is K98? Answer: 2.939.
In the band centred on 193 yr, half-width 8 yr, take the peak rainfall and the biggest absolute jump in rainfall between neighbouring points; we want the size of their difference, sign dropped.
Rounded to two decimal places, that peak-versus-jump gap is 2.82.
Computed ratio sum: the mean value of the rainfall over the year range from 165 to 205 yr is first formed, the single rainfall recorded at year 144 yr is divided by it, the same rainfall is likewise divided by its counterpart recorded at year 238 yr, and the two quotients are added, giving 2.10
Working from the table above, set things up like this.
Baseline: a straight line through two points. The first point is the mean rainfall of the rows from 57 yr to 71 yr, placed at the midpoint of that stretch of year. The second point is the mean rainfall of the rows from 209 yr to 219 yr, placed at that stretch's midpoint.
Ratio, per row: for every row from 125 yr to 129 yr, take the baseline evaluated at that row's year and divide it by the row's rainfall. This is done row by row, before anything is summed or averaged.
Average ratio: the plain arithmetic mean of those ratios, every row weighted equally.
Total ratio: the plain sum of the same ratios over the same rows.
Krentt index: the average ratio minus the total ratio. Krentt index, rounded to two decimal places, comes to -0.94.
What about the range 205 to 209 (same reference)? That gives -0.98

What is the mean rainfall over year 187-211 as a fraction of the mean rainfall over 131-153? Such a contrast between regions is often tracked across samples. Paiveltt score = 0.97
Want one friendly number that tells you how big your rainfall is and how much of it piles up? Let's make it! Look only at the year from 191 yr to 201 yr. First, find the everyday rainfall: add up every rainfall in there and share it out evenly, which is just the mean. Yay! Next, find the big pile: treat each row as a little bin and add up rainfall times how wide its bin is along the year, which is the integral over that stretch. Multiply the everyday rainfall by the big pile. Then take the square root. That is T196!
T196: 9.2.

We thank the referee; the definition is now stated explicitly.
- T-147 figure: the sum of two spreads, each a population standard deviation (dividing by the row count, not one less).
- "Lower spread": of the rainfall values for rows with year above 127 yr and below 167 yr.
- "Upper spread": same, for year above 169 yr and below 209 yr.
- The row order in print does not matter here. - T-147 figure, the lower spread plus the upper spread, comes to 0.17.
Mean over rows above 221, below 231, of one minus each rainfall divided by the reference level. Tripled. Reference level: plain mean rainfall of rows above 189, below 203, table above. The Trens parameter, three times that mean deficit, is 0.28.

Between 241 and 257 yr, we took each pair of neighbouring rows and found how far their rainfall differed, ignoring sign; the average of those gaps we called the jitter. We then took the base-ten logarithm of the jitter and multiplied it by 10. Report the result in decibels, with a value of -10.1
